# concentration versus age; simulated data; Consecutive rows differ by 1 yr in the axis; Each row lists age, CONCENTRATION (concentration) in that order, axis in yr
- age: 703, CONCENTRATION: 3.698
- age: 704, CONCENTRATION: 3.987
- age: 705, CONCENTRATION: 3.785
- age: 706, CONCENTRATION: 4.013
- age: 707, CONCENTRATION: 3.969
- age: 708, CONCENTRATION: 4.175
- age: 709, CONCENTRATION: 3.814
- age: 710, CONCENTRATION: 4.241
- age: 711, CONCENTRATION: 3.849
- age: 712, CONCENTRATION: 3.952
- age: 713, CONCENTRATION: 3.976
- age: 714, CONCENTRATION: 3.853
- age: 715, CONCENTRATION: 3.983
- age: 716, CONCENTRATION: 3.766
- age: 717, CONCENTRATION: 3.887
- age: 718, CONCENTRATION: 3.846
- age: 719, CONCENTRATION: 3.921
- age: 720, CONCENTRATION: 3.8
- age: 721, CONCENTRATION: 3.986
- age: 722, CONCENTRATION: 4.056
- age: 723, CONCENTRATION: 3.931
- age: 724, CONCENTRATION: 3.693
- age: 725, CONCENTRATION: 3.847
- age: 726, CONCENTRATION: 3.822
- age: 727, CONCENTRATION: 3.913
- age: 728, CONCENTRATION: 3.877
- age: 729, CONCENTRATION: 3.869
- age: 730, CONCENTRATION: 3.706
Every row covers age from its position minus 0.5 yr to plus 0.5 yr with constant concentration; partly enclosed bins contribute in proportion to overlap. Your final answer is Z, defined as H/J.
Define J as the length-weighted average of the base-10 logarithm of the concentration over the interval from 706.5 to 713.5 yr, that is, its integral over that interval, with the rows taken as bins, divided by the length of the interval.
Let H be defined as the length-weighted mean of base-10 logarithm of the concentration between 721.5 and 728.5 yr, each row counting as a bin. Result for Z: 0.98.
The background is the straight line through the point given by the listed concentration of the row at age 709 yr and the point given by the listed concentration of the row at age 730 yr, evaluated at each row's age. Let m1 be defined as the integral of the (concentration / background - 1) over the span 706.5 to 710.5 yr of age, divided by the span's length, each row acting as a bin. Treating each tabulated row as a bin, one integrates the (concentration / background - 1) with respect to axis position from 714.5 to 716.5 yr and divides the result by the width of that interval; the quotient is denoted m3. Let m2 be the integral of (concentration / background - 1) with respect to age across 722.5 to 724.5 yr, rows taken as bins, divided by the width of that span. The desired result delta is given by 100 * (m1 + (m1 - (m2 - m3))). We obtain 12.8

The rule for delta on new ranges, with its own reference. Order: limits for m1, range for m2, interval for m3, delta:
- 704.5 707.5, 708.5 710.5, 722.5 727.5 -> 2.1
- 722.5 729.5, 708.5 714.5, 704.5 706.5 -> 4.5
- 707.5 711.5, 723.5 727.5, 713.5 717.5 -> 10.9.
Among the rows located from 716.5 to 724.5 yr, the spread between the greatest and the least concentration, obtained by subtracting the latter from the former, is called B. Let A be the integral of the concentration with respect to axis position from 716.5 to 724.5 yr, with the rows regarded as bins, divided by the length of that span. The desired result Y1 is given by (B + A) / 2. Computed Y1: 2.13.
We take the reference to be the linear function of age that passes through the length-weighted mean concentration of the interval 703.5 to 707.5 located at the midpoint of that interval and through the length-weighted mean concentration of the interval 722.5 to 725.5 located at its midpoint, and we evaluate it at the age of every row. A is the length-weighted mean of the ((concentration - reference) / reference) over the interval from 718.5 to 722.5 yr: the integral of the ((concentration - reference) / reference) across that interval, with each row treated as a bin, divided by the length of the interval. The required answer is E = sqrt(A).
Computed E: 0.158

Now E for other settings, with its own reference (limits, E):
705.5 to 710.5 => 0.175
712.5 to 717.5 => 0.059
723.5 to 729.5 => 0.087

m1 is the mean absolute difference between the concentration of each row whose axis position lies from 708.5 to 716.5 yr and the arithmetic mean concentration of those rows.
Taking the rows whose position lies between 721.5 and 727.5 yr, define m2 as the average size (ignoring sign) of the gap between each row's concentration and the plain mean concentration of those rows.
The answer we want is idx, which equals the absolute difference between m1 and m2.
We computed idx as 0.02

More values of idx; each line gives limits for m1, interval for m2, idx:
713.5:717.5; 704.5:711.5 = 0.08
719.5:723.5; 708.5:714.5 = 0.03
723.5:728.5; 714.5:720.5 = 0.00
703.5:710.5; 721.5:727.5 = 0.03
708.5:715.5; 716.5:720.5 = 0.06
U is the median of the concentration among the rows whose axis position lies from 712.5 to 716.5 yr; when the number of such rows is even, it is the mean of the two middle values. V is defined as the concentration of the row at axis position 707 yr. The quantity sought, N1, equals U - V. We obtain -0.05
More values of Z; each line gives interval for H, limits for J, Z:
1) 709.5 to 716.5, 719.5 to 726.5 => 1.01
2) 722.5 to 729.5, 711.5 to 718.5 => 0.99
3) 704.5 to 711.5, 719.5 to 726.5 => 1.02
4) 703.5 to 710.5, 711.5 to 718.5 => 1.02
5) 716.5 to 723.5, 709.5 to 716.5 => 1.00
